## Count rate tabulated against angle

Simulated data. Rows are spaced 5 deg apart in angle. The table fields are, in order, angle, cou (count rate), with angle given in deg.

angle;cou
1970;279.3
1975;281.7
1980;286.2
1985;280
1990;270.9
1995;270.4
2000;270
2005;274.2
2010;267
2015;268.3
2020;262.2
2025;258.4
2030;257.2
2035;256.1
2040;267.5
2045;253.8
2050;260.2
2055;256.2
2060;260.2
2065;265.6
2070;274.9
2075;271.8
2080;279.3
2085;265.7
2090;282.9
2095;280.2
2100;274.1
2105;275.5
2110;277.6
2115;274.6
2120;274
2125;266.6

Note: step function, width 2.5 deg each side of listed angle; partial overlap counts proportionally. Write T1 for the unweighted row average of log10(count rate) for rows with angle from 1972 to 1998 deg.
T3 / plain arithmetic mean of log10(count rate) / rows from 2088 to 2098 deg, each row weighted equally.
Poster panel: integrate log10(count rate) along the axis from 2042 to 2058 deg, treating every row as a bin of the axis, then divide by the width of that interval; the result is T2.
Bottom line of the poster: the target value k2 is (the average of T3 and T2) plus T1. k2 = 4.87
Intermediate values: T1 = 2.44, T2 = 2.410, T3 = 2.45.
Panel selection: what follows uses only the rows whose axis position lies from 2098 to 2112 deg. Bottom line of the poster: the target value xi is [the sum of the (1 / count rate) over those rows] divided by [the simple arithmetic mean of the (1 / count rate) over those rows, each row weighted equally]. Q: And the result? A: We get 3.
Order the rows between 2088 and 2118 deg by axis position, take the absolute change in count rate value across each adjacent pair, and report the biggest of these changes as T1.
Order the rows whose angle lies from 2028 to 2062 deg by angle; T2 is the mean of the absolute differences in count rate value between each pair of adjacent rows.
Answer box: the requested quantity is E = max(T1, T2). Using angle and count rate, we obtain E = 6.8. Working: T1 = 6.1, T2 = 7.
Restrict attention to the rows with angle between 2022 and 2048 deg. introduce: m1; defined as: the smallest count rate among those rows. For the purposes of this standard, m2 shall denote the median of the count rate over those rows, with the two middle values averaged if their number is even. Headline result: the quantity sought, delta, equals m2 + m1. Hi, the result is 511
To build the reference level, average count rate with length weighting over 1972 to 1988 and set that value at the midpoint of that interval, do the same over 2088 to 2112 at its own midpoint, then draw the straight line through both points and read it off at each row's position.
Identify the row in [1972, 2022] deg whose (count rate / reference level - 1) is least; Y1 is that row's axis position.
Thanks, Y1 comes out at 2020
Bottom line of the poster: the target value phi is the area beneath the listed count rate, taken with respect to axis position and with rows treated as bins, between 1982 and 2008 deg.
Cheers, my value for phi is 7104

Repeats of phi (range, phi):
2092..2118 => 7188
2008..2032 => 6303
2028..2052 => 6215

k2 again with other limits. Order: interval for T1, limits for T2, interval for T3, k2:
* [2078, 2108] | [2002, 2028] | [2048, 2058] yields 4.86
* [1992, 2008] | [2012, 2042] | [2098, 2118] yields 4.86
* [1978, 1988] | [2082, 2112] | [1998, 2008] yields 4.89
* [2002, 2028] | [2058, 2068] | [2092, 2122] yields 4.86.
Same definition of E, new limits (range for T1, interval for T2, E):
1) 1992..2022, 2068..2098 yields 8.8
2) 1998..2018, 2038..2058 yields 8.0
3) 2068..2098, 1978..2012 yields 17.2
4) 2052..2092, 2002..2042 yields 17.2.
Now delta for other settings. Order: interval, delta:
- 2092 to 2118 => 550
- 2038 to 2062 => 514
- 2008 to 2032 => 519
